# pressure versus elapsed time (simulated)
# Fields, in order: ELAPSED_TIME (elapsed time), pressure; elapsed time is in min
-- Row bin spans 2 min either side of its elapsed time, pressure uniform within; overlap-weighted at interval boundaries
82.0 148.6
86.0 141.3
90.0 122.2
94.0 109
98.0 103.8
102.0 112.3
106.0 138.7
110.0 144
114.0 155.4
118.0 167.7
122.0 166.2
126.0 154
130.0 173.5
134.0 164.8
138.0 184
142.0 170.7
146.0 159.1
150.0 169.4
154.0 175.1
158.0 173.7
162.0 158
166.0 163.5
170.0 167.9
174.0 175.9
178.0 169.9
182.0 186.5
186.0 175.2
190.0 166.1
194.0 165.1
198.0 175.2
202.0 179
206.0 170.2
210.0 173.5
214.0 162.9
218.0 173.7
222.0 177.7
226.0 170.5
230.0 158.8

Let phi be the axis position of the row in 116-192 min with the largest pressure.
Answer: 182.0 min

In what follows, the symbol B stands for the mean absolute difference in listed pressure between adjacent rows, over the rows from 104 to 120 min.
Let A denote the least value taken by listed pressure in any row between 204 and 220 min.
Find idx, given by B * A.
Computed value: 1575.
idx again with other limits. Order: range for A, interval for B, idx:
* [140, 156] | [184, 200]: 1071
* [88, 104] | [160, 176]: 619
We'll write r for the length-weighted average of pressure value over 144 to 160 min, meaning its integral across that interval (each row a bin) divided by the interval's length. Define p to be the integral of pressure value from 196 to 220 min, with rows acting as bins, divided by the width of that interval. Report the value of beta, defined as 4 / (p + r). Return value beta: 0.0117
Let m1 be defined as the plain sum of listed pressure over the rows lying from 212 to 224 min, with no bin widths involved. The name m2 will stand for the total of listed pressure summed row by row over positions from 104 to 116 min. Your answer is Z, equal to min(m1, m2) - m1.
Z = -76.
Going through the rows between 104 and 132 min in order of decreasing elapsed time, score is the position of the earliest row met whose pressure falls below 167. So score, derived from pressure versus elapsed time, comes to 126.0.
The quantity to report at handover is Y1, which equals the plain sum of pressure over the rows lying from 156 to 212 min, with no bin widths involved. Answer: 2400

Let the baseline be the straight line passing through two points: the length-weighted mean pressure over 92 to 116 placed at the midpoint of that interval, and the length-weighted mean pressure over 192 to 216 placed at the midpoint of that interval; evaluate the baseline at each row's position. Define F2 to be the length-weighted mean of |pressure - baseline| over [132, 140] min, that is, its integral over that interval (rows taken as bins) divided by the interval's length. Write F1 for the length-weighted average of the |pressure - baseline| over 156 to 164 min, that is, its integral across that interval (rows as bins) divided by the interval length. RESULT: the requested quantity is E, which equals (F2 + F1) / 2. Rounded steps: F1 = 14.1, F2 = 33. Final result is 24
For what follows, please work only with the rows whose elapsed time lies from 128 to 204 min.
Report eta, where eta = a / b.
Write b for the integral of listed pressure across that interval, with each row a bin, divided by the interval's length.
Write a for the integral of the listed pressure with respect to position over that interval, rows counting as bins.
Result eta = 76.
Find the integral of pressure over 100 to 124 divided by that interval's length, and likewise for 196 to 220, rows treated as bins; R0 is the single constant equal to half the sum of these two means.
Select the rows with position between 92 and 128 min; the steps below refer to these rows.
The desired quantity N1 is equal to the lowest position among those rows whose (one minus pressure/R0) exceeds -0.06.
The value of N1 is 94.0 min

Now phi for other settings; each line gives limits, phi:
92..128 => 118.0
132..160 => 138.0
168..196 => 182.0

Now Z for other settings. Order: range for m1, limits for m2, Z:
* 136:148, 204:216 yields -7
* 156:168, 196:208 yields 0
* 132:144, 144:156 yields -16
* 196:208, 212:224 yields -10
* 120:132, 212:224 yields 0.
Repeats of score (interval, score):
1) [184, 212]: 194.0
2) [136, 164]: 162.0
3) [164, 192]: 190.0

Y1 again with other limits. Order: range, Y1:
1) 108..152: 1809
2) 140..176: 1513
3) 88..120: 1053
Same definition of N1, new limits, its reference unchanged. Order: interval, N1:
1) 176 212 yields 190.0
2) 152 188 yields 162.0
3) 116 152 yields 118.0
